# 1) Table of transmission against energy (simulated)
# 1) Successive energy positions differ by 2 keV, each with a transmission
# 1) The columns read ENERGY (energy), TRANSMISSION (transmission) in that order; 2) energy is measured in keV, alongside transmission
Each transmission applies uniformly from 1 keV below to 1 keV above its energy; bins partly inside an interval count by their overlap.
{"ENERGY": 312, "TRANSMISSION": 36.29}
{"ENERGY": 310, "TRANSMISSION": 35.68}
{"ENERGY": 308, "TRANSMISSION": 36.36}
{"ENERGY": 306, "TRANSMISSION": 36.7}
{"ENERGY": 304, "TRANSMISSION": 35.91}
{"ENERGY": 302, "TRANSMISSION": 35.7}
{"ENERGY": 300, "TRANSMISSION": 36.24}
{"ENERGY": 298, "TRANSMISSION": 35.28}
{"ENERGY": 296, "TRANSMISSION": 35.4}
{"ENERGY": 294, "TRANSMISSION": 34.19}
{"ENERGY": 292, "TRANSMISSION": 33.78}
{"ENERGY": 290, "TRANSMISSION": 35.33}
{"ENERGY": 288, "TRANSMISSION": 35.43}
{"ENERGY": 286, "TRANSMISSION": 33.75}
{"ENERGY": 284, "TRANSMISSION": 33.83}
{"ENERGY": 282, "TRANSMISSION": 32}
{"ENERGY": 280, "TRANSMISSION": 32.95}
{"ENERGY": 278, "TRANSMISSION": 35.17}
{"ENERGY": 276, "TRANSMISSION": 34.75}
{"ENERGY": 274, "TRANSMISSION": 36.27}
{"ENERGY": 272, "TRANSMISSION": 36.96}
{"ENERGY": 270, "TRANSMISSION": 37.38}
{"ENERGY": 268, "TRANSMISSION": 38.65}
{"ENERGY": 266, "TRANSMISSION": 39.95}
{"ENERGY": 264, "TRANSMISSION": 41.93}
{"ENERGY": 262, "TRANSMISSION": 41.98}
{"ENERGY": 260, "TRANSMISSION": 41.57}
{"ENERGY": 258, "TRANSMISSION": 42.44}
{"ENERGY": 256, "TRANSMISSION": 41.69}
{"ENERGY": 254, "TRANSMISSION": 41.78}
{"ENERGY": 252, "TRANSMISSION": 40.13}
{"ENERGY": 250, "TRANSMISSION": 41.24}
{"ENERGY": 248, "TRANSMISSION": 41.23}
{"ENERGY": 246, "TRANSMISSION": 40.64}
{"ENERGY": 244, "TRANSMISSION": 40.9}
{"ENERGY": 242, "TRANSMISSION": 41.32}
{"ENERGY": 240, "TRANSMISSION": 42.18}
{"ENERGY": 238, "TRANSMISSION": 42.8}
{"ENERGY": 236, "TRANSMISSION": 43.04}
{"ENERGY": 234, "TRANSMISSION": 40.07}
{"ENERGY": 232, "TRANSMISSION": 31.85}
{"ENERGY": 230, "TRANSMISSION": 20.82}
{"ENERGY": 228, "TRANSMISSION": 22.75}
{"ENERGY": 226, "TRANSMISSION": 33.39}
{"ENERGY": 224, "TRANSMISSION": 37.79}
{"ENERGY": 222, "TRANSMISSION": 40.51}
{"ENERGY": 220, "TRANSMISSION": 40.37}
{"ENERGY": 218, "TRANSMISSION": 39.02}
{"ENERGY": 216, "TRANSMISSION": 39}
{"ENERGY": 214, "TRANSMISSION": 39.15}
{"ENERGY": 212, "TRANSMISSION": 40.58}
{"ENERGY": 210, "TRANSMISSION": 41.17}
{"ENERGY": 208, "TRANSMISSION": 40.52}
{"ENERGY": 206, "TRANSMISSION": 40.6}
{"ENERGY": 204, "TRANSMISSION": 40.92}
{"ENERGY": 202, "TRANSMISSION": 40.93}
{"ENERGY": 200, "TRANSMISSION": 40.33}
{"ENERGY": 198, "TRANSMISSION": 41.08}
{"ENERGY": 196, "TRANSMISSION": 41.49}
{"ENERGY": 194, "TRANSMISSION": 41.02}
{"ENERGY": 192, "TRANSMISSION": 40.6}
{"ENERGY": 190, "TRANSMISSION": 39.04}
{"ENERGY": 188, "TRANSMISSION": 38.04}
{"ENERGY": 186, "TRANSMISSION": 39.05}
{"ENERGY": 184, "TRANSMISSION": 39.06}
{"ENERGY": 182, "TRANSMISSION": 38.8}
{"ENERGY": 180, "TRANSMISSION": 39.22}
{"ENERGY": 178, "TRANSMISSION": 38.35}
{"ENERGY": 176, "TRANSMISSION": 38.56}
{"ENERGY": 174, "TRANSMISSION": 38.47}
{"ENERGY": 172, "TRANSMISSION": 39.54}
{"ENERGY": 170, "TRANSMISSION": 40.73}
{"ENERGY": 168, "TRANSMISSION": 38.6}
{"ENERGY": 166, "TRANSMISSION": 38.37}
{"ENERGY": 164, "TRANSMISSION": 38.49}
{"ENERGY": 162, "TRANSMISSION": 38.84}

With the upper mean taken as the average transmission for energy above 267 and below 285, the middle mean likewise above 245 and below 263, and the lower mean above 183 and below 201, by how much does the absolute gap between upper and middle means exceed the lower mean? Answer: -33.9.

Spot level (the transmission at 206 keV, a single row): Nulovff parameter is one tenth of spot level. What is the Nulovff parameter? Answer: 4.06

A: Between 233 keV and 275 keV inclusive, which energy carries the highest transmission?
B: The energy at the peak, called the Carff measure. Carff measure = 236 keV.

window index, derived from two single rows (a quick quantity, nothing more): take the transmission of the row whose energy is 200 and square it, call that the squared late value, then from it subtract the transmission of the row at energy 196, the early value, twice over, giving 1544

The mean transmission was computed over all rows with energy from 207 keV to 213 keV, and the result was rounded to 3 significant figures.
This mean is 40.8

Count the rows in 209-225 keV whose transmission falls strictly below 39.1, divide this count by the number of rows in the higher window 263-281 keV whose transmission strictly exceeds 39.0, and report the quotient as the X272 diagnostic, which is 1.5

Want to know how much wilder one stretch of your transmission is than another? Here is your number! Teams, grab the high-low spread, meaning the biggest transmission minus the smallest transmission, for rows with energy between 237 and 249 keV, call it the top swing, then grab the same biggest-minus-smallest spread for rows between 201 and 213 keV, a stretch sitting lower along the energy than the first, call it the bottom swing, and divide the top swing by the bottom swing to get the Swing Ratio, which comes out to 3.3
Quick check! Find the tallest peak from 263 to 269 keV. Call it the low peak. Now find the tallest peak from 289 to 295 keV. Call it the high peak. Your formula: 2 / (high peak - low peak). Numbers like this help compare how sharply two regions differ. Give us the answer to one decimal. -0.3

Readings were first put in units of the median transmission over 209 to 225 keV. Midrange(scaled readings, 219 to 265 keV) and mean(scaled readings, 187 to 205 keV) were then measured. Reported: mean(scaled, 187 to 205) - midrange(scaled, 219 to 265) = 0.21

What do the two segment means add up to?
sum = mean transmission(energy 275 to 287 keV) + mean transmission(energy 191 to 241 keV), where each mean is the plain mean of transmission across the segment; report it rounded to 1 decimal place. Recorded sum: 72.2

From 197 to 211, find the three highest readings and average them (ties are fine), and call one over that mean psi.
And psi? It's 0.0244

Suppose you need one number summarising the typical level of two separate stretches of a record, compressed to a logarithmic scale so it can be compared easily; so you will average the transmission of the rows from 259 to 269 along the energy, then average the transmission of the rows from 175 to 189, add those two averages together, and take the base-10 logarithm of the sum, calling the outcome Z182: 1.90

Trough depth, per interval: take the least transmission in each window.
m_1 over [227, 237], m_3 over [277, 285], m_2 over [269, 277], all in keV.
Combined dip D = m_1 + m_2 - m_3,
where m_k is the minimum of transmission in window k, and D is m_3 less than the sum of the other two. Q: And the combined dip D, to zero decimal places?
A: 24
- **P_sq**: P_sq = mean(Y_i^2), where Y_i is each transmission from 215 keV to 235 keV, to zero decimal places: 1243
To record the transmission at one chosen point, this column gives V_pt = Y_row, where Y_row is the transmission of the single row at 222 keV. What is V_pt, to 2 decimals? 40.51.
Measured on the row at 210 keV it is 41.17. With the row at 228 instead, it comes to 22.75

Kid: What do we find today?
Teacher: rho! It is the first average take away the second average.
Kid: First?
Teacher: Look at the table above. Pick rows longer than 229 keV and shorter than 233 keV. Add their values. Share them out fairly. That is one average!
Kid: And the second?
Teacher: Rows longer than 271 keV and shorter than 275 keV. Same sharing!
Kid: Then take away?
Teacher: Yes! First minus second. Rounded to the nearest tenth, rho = -10.3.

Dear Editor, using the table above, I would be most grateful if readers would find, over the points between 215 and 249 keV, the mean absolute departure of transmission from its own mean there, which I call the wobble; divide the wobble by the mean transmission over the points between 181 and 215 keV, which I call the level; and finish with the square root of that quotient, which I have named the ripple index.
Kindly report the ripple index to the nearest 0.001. 0.348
